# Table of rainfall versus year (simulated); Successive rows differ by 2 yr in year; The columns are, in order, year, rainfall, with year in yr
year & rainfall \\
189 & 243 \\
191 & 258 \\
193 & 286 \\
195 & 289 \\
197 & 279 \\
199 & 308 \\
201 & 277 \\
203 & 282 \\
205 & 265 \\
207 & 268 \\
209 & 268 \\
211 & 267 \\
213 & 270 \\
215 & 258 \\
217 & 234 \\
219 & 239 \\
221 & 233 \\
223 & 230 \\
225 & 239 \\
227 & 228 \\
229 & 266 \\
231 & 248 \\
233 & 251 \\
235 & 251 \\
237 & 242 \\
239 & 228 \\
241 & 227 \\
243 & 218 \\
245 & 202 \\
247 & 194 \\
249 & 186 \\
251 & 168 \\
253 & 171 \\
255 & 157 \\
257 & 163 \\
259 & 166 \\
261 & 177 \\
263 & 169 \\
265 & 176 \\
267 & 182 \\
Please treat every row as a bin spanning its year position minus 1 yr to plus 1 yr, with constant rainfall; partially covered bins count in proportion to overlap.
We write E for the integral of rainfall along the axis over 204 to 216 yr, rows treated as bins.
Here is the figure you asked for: 3192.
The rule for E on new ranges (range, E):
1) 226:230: 988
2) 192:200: 2324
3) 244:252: 1500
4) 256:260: 658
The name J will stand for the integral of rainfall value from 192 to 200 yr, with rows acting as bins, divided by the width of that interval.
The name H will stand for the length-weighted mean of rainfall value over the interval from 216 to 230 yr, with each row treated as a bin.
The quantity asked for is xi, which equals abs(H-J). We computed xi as 52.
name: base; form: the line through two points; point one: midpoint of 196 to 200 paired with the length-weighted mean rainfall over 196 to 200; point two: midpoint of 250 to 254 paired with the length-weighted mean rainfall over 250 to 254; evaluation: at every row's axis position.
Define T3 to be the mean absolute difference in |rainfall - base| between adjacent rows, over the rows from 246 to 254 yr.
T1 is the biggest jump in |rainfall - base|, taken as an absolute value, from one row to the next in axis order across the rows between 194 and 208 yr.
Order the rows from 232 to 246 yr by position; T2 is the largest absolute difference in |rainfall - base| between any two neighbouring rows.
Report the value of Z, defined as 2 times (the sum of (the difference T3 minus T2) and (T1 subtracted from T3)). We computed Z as -35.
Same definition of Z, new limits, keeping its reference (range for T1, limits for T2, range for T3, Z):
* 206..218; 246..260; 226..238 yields 18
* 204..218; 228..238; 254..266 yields -20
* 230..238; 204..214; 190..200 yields 15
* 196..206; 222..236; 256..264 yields -75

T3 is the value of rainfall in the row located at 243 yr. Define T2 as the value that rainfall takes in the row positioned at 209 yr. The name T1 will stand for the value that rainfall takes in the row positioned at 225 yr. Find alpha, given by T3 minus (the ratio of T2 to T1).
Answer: 217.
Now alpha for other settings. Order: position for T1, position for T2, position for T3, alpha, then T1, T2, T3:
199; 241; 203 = 281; 308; 227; 282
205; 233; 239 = 227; 265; 251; 228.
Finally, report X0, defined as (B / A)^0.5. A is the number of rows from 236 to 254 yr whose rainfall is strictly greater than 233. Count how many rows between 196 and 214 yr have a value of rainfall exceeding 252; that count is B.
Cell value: 3.0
